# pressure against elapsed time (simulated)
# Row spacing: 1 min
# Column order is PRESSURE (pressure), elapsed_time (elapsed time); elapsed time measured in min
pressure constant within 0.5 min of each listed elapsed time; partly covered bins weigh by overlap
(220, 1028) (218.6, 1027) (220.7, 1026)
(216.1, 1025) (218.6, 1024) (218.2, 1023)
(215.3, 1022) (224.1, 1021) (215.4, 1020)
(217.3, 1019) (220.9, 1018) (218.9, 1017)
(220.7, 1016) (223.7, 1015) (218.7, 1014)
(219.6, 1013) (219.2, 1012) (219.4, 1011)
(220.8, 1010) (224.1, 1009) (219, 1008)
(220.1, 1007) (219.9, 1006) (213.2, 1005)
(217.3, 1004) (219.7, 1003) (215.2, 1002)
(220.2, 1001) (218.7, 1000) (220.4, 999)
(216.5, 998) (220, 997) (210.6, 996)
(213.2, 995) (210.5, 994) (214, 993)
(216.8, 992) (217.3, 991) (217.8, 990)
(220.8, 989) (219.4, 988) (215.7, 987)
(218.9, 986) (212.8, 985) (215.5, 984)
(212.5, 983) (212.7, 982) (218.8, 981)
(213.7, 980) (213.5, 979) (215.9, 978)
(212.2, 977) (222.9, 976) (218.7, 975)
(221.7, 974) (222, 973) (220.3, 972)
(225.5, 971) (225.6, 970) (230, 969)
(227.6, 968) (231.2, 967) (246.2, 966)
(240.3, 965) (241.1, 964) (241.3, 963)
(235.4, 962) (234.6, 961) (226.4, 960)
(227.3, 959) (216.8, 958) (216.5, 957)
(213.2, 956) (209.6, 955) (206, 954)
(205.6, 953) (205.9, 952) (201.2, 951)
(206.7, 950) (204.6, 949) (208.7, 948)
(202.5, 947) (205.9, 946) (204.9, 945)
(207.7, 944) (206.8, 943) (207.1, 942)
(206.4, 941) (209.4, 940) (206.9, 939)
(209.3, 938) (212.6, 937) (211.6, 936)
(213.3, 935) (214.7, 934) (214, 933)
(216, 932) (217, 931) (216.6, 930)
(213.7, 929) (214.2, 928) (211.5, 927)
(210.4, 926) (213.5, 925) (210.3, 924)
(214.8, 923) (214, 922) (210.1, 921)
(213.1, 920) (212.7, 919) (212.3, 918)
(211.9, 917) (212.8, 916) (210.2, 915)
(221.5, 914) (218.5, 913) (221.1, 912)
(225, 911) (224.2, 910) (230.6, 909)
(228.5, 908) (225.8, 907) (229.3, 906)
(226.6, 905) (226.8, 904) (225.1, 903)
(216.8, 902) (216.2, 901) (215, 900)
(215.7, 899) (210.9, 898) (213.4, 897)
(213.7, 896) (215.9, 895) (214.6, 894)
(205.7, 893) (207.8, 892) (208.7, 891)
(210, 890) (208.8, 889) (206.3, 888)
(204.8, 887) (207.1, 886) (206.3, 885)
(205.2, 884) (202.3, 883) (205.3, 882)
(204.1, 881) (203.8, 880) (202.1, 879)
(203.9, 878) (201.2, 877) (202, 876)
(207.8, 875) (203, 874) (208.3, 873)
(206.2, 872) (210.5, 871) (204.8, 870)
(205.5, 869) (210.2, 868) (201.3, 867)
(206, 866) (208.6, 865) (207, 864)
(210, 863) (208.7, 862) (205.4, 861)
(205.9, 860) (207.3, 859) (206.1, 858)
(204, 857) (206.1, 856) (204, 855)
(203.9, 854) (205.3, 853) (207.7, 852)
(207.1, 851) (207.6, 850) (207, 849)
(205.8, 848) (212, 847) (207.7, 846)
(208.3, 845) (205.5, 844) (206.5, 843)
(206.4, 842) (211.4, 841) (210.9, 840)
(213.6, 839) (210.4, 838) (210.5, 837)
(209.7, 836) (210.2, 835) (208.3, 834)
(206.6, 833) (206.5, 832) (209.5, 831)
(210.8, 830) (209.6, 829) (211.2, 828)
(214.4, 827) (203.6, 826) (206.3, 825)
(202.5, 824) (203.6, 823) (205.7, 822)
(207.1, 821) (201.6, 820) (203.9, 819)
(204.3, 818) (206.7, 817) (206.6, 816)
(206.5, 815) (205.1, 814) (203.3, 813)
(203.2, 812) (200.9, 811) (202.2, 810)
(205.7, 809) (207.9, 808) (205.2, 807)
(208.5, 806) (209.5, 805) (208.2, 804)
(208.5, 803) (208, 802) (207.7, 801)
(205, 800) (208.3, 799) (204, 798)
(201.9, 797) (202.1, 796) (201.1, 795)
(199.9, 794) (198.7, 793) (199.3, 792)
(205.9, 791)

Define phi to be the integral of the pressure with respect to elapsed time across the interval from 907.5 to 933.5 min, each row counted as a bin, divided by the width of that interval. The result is 216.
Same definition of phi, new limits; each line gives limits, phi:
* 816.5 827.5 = 205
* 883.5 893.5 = 207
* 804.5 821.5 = 205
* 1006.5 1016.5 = 221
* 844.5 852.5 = 208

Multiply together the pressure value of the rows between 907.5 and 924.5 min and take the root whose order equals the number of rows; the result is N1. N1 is 217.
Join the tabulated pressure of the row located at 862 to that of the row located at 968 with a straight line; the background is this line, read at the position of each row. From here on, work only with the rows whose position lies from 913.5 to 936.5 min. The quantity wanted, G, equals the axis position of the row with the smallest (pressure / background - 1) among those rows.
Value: 936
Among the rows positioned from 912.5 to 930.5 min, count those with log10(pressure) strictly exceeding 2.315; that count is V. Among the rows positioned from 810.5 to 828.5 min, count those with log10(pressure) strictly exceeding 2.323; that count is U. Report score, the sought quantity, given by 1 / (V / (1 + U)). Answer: 0.2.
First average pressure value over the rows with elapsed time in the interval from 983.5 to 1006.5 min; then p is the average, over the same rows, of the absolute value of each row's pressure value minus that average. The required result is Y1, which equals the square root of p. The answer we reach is 1.6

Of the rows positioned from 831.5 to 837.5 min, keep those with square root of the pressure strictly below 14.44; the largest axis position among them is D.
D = 834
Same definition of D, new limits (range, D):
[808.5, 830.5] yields 826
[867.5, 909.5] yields 893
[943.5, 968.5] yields 954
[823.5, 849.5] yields 849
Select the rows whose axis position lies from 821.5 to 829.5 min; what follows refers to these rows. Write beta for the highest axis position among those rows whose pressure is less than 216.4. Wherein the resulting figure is 829 min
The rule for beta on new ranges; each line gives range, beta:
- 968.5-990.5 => 987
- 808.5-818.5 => 818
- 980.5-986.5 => 985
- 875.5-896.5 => 896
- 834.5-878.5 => 878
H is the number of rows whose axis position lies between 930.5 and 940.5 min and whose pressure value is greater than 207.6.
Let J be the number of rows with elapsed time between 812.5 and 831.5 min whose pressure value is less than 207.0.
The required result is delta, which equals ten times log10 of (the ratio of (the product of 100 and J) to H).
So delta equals 22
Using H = 9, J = 13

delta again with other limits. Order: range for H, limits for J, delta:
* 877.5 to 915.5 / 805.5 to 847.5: 19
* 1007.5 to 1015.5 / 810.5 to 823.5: 22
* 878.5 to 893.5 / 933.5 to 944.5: 19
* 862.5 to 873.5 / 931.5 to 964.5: 24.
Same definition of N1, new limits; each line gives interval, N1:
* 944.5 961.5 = 211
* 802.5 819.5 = 206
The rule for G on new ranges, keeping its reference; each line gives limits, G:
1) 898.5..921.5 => 921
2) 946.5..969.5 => 951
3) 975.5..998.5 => 996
